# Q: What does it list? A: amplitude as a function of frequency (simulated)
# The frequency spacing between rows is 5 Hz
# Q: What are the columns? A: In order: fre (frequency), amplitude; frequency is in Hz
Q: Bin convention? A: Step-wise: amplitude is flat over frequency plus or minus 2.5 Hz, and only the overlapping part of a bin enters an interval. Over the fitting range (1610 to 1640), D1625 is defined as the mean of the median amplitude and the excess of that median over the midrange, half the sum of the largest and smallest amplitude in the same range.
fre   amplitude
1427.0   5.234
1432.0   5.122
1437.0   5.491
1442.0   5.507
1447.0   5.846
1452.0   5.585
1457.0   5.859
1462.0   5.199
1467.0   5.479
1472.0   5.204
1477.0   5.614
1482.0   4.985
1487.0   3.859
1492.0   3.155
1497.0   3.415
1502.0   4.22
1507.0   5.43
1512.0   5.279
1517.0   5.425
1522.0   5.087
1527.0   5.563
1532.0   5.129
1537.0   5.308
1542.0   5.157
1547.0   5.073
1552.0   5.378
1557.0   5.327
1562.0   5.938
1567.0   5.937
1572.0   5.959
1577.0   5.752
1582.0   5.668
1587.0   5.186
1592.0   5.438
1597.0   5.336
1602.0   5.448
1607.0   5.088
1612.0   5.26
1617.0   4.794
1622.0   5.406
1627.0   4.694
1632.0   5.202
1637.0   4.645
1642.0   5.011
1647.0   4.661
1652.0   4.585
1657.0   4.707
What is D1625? 2.49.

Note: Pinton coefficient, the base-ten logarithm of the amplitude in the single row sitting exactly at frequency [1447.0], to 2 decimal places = 0.77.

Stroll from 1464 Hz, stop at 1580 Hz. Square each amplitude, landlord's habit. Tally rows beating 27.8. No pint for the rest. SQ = 13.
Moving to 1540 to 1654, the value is 11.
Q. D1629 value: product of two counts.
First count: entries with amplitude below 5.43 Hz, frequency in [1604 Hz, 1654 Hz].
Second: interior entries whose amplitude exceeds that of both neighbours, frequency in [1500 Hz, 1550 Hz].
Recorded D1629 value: 40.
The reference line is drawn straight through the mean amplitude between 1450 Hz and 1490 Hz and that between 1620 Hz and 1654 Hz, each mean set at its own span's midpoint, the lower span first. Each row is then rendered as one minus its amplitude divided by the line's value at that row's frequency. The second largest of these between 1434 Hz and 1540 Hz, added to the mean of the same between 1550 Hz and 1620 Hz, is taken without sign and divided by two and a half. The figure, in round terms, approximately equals 0.10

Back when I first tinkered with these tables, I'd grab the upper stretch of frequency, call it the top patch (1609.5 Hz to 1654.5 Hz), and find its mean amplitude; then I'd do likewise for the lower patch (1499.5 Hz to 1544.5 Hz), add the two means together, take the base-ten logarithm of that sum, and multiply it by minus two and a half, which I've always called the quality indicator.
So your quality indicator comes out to -2.51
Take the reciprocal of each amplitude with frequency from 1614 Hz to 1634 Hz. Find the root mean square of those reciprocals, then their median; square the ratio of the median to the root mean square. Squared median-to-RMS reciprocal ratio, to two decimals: 1.00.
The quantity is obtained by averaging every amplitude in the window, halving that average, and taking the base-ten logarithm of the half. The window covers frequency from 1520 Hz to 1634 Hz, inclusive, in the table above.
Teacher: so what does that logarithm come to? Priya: 0.43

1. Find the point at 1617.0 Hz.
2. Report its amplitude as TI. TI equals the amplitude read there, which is 4.794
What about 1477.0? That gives 5.614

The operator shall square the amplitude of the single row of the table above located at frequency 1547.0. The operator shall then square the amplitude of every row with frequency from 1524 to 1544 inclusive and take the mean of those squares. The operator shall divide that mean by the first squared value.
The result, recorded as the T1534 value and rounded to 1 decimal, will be 1.1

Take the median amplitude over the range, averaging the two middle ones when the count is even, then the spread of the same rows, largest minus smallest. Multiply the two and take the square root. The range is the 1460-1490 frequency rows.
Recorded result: 3.02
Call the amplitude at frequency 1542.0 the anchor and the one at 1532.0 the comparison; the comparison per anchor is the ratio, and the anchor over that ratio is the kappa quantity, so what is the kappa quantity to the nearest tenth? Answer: 5.2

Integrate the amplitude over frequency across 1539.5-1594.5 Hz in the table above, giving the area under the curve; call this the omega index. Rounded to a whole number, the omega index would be 304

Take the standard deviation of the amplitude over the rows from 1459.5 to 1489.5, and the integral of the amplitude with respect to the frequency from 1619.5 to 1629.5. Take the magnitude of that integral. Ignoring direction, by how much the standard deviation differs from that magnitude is 50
